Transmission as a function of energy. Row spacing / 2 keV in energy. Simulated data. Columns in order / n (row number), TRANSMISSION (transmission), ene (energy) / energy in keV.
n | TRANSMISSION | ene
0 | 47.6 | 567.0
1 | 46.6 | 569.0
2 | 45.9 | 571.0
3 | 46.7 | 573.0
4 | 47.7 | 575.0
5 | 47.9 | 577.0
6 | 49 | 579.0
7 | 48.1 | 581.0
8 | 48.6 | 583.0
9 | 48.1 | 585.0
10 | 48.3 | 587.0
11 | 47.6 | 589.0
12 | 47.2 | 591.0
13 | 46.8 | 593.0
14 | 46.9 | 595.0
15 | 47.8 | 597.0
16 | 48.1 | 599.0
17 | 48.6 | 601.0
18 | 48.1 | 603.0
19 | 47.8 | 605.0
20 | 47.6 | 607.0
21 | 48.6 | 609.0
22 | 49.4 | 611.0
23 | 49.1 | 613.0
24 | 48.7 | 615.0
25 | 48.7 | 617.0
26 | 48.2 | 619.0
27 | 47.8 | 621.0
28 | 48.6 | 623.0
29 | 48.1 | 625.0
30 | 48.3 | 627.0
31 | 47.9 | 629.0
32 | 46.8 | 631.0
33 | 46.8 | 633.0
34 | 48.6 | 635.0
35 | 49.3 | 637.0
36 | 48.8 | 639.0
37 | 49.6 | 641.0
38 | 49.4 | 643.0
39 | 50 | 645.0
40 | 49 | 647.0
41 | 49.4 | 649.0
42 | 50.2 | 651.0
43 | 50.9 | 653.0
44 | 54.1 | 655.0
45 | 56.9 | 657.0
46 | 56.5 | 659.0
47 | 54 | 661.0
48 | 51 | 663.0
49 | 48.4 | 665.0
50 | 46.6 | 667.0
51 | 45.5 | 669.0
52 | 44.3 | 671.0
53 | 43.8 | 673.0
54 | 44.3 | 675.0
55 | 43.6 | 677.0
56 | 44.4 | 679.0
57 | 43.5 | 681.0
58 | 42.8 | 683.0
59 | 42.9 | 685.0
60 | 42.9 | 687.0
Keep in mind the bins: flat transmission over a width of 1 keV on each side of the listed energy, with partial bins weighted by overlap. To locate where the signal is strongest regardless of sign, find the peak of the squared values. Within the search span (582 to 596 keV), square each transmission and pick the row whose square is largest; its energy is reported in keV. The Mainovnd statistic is 583.0 keV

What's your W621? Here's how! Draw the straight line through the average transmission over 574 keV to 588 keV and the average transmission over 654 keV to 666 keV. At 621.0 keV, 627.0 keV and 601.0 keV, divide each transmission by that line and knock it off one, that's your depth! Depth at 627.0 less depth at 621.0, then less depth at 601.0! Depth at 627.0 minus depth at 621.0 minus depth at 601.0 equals -0.022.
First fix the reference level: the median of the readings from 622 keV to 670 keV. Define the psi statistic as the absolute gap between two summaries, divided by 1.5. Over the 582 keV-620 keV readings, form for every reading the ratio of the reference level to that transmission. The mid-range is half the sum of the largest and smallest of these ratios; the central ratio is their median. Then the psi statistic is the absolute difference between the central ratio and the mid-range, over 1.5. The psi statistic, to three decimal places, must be 0.000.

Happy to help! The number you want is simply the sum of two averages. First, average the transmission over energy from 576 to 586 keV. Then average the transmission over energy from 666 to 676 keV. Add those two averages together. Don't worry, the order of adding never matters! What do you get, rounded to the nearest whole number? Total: 93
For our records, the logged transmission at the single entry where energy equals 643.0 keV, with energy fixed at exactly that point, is 49.4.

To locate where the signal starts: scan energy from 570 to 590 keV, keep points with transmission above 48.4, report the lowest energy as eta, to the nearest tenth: 579.0 keV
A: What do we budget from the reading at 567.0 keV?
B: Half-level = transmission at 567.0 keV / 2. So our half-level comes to 23.8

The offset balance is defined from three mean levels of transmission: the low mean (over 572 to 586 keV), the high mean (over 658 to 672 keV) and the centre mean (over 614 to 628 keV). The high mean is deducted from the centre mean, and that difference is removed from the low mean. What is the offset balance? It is 49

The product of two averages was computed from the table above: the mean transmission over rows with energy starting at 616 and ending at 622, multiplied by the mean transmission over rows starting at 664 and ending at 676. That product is 2194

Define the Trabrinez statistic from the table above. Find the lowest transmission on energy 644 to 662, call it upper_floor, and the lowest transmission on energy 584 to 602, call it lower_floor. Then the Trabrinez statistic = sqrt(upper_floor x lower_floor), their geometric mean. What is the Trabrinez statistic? 47.9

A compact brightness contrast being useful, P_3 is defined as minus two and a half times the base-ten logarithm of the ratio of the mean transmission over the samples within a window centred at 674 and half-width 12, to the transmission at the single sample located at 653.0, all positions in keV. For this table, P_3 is 0.13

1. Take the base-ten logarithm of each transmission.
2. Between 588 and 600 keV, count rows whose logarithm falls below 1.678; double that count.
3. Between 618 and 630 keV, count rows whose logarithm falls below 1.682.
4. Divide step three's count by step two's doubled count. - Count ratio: 0.25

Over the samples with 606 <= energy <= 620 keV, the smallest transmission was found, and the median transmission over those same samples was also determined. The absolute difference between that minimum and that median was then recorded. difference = 1.1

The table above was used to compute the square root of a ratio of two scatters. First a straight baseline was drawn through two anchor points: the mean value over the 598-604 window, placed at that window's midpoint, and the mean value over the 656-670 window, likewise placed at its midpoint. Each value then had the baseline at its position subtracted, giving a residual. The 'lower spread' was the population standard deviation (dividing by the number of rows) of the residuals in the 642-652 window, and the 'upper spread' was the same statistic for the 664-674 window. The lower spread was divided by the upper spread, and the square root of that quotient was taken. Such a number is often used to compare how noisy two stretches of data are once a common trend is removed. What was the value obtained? 0.5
